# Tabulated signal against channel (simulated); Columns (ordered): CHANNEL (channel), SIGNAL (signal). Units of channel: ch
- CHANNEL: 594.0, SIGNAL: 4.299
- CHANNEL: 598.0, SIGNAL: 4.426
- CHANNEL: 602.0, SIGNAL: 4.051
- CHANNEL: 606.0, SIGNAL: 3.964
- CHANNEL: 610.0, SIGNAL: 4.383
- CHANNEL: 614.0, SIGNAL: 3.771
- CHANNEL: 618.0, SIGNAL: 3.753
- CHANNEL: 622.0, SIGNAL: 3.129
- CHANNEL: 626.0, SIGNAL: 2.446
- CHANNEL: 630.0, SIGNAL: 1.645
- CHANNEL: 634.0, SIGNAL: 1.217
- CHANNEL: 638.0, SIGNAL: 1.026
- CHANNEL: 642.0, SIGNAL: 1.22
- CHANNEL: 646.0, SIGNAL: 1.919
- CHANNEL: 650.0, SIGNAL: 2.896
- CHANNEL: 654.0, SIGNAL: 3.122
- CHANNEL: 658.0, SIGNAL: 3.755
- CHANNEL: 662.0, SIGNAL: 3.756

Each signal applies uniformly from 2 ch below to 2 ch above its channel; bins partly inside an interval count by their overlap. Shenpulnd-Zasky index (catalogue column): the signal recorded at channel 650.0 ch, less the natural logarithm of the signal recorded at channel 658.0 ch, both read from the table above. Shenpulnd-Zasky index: 1.6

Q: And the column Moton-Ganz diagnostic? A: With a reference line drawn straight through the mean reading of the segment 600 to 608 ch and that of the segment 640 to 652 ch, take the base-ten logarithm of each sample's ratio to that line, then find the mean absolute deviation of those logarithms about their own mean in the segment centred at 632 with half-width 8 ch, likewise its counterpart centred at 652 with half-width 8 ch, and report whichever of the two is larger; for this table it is 0.129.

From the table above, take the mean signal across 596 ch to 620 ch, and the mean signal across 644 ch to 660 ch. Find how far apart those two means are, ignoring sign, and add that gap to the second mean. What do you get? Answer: 4.06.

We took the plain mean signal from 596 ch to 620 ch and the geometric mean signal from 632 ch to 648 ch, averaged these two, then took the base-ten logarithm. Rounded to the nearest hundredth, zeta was 0.43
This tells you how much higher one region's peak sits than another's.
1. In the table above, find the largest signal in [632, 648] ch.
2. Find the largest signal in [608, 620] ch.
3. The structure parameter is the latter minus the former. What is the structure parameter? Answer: 2.5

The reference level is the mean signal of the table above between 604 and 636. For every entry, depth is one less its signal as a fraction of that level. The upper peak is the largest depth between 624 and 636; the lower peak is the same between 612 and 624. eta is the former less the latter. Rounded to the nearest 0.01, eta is 0.63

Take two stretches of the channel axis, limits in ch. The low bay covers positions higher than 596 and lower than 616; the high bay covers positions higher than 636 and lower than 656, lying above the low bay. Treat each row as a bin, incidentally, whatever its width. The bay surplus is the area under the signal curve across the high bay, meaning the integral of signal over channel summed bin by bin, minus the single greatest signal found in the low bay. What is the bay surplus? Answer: 36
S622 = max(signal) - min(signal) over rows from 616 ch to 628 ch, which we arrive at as 1.3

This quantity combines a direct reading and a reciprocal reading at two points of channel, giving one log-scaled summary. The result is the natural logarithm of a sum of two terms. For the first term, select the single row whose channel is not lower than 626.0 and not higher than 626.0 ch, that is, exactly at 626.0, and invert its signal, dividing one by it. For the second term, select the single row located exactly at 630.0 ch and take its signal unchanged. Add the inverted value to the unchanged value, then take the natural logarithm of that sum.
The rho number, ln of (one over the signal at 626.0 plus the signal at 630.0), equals 0.72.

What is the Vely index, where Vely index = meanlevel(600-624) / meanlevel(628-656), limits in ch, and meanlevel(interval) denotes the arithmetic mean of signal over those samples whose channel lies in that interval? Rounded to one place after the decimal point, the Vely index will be 2.1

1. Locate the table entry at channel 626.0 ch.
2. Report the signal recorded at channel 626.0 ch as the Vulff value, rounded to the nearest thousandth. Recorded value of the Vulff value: 2.446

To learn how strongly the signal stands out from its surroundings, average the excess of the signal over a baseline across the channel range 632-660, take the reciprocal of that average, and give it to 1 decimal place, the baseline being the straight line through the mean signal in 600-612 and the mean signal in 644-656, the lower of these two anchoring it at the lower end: -1.6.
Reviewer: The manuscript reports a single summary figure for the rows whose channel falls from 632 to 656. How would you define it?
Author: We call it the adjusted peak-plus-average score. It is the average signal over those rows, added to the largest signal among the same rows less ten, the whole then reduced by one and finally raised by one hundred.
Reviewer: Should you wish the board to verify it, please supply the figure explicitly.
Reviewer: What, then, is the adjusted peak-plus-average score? 94.0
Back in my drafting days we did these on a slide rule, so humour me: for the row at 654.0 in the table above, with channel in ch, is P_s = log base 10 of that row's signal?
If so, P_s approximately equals 0.49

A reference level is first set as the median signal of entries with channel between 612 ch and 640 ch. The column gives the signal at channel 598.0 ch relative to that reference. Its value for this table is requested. 2.0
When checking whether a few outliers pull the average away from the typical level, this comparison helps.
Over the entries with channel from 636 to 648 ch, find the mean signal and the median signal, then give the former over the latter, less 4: -2.86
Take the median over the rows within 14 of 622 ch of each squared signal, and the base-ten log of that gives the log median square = 0.99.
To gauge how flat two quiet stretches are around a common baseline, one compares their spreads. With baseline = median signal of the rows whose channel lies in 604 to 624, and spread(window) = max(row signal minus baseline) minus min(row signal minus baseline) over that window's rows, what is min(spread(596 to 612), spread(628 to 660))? 0.46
